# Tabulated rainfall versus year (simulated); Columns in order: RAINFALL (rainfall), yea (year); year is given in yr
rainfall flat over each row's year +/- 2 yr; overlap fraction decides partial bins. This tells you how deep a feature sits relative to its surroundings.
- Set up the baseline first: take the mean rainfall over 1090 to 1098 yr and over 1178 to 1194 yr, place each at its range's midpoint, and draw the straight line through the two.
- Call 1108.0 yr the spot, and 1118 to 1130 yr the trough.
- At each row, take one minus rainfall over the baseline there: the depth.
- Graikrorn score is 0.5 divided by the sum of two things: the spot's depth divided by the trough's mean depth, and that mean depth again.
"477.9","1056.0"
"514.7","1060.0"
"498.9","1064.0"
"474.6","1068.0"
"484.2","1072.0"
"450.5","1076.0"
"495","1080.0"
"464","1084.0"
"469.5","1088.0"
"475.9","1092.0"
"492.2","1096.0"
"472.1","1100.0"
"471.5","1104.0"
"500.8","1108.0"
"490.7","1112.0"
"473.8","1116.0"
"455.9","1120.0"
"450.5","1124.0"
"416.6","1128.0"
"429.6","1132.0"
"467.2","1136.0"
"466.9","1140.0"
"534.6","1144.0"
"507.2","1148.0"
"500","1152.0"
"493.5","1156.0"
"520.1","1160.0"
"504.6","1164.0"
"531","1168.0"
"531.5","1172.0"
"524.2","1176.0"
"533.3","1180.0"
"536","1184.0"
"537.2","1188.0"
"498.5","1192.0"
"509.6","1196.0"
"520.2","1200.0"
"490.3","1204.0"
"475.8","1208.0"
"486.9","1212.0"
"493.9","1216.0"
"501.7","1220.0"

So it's -7.07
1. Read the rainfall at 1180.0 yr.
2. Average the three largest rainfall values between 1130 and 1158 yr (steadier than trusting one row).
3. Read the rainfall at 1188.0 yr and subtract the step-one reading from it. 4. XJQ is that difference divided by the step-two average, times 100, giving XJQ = 1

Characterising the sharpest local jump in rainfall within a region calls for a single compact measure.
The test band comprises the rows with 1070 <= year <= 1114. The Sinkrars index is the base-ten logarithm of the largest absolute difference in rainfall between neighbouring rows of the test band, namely 1.6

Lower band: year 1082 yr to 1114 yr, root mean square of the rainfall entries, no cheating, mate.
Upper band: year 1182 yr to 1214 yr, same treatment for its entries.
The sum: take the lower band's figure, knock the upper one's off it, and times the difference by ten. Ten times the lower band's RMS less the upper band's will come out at -275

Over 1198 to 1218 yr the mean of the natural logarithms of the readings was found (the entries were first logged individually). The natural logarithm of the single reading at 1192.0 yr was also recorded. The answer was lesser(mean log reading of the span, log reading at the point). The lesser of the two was 6.20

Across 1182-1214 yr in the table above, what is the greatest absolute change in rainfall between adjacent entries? 39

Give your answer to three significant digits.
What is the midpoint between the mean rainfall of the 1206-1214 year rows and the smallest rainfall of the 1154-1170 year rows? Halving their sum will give 487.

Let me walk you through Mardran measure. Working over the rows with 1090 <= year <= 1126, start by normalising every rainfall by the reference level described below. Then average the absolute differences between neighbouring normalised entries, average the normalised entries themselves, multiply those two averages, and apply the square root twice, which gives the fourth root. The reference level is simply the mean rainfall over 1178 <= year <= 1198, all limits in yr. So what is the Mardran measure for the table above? 0.40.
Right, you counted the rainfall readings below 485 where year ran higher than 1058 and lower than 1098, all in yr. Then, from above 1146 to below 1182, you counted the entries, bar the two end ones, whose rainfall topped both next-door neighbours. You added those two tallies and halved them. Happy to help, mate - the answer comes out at 4.0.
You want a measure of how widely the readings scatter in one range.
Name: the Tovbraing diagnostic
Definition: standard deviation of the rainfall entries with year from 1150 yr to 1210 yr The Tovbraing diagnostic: 19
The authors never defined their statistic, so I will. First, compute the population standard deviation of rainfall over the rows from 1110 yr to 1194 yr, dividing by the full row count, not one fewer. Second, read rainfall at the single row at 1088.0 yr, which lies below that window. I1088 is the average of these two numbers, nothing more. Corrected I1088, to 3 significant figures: 253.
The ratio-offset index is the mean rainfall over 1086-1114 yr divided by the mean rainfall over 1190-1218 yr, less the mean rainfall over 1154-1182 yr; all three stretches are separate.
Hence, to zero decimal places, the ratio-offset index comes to -519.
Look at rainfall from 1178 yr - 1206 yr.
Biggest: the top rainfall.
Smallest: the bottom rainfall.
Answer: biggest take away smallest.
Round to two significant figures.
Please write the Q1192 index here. 47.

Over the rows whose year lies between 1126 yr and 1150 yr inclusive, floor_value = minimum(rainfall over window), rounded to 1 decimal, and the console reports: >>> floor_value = 416.6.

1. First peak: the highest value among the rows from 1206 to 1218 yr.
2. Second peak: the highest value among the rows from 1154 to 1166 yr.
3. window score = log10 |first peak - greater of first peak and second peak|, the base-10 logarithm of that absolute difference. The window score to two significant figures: 1.4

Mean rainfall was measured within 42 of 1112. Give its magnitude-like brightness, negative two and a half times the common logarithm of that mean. -6.69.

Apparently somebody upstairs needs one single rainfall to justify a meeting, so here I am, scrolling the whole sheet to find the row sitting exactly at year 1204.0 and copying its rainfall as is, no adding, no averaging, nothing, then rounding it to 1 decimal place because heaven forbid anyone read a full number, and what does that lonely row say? 490.3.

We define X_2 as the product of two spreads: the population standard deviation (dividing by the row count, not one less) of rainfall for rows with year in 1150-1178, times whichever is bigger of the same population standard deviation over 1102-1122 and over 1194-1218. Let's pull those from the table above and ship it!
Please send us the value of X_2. 224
